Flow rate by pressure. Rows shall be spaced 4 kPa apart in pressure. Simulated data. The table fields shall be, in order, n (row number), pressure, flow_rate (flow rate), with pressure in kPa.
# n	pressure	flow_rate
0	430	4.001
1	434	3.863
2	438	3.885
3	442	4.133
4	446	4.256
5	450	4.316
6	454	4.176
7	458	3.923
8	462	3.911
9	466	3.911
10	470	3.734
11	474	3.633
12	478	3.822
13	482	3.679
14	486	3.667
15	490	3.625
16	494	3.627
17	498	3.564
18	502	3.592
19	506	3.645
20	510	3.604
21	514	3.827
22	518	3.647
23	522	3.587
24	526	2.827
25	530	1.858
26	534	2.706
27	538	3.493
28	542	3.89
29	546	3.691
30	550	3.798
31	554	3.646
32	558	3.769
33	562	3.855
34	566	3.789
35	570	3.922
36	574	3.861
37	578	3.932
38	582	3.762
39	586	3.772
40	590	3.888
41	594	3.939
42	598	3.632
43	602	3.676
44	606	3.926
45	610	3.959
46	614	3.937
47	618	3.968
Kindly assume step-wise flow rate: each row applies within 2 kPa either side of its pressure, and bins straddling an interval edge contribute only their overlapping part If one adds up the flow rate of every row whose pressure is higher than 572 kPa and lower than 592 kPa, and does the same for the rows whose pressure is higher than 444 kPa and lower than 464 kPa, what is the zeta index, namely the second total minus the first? 1.4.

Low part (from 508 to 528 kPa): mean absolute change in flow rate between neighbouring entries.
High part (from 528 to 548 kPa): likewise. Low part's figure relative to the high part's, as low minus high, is -0.25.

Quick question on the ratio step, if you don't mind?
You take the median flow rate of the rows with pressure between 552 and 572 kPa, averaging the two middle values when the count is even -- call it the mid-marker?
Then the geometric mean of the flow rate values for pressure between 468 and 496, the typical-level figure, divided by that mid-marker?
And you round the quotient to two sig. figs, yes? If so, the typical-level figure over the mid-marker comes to 0.97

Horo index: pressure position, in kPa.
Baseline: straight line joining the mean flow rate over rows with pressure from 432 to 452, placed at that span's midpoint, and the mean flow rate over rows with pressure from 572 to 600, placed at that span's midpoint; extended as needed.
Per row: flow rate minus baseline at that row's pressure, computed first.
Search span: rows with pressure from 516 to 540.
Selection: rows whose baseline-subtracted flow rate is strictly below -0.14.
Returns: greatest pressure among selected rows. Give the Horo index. 538 kPa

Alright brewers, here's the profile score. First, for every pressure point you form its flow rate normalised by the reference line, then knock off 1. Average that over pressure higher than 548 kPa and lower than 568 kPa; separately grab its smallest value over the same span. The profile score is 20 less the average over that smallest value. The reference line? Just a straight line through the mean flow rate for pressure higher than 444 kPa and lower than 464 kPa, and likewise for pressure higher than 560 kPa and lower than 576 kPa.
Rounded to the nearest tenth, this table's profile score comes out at 19.6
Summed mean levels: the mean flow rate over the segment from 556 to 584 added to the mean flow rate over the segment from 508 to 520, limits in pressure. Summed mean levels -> 7.53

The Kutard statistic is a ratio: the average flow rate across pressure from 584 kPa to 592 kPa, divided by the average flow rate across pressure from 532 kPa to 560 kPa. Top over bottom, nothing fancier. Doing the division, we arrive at 1.07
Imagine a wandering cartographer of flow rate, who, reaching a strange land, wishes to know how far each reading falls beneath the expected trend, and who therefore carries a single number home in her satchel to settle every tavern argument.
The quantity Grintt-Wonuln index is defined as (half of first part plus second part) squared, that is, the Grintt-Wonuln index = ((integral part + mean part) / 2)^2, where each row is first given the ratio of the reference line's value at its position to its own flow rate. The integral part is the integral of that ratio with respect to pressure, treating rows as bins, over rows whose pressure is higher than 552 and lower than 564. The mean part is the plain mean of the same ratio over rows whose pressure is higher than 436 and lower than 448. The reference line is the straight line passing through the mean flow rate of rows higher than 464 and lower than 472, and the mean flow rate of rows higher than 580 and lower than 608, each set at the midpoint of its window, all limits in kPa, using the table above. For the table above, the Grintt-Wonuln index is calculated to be 43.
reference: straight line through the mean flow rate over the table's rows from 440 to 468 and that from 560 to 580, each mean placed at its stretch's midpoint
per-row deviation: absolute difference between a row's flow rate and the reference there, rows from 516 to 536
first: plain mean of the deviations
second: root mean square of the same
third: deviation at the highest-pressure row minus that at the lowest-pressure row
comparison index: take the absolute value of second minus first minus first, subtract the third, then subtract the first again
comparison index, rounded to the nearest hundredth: -1.10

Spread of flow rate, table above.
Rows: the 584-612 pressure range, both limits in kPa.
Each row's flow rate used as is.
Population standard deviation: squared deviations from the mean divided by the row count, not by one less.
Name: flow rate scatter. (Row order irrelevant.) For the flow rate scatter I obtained 0.12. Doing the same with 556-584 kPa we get 0.06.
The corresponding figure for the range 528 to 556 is 0.69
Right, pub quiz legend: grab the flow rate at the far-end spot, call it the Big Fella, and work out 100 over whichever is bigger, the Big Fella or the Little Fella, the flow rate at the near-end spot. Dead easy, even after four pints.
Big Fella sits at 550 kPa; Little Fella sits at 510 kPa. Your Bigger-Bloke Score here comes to 26.3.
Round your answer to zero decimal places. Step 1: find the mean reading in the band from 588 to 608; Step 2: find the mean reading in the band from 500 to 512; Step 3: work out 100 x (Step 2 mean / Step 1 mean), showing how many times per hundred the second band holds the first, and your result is 95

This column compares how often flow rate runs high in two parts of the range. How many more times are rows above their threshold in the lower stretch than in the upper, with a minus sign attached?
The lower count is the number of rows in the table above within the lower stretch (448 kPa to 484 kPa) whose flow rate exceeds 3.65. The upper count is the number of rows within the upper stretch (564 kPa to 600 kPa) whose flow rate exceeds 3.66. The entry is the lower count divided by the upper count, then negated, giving -1.0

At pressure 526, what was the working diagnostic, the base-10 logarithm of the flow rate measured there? 0.45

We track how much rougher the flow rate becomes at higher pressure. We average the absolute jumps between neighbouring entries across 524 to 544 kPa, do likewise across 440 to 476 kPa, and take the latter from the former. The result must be 0.642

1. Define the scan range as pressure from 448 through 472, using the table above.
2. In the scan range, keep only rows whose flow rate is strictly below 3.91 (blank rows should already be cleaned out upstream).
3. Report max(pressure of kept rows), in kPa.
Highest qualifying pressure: 470 kPa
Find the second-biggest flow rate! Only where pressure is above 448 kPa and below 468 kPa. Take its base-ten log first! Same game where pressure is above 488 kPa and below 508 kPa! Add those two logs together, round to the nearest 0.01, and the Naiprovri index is 1.18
